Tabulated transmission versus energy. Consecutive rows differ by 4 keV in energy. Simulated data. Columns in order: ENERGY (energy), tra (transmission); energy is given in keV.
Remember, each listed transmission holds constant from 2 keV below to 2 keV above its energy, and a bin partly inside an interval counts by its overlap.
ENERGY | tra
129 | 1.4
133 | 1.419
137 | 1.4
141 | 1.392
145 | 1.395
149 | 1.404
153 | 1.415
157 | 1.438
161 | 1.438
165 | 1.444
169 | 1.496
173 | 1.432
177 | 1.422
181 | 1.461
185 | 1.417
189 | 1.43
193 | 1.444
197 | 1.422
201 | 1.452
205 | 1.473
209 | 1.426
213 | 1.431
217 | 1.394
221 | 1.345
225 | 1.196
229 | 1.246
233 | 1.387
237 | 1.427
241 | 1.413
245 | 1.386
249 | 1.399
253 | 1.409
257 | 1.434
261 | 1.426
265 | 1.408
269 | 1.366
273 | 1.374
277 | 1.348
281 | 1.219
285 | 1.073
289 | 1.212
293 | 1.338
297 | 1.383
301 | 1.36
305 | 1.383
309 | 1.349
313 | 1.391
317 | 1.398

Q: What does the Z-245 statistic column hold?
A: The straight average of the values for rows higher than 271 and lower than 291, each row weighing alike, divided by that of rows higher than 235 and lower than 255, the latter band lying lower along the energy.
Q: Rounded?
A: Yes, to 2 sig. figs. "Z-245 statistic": 0.89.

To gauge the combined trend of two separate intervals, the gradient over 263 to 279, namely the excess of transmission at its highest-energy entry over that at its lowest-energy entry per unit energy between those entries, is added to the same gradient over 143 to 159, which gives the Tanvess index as -0.0014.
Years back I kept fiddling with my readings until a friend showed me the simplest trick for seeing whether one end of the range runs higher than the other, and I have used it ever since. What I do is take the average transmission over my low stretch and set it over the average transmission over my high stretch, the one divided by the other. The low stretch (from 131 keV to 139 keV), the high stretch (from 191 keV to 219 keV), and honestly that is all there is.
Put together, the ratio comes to 0.98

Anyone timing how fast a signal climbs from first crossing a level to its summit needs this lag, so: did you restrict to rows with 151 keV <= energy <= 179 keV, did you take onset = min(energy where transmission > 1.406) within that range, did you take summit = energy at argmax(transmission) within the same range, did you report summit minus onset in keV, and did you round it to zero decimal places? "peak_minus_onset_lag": 16 keV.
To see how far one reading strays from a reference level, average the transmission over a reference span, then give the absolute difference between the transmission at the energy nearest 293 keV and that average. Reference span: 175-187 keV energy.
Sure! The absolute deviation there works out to 0.10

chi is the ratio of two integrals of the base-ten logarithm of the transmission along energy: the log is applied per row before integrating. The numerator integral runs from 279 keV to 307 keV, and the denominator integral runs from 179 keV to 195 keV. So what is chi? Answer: 1.2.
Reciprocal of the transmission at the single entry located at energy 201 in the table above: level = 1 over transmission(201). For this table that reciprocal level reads 0.69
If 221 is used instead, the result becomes 0.74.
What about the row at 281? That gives 0.82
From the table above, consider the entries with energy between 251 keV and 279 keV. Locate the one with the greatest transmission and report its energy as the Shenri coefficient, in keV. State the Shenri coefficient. 257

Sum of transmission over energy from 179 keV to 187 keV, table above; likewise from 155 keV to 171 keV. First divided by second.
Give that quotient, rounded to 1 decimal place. 0.5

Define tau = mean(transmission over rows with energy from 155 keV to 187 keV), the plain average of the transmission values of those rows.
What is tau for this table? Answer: 1.44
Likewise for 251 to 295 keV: 1.33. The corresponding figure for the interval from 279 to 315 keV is 1.30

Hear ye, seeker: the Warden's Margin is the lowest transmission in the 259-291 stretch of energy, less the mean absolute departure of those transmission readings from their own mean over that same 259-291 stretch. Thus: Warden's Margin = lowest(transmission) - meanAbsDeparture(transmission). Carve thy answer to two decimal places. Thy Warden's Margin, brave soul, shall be 0.97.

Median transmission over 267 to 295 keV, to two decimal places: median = 1.34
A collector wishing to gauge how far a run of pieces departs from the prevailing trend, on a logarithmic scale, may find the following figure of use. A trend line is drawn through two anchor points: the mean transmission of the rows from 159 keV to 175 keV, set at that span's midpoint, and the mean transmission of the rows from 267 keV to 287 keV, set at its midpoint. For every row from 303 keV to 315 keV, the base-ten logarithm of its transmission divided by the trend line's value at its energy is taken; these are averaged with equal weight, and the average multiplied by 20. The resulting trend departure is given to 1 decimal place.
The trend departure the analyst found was 1.0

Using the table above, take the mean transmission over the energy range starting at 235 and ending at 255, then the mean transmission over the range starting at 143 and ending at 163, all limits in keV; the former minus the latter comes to -0.011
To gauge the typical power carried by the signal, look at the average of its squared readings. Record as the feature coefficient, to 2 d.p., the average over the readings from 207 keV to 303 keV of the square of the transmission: 1.83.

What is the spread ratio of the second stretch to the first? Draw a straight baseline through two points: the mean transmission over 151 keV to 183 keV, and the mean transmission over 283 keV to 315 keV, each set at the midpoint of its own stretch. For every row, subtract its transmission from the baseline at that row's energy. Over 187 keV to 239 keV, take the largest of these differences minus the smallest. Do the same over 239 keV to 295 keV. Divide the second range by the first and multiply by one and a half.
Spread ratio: 1.9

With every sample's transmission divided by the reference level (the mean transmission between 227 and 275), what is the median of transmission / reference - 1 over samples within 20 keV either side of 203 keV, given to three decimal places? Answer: 0.028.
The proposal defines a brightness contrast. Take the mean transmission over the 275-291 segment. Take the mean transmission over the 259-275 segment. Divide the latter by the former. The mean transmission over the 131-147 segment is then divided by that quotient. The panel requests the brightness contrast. 1.22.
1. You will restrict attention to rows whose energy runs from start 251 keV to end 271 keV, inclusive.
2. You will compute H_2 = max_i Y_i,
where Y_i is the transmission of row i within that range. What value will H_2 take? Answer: 1.434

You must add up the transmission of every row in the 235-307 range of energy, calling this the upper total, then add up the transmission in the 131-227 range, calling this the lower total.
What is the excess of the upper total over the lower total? -10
